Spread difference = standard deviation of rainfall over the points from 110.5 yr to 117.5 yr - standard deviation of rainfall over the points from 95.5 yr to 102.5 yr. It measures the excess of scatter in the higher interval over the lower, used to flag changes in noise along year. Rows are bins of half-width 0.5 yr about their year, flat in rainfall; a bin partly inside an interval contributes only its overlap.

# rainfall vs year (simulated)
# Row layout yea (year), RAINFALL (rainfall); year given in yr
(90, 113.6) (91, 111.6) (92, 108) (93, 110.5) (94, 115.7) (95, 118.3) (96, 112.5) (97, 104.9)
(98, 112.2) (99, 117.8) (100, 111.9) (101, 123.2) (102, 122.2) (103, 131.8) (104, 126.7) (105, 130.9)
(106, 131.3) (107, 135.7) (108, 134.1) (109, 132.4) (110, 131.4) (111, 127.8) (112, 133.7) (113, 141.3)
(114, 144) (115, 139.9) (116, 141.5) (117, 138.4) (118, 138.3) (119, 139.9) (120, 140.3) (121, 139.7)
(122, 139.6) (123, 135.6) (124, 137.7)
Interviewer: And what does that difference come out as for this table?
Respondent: -0.9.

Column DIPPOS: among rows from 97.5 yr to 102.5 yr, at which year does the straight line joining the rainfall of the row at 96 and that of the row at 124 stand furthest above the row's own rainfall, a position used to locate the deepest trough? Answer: 100 yr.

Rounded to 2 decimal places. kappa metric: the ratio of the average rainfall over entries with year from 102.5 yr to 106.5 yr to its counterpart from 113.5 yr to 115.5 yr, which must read 0.92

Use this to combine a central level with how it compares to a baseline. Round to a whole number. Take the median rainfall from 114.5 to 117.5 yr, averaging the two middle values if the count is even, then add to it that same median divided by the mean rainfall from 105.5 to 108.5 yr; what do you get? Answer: 141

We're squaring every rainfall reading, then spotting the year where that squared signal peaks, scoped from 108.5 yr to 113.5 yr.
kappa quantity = 113 yr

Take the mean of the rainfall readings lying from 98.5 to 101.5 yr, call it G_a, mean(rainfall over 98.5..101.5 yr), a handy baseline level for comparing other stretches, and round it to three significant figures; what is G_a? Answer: 118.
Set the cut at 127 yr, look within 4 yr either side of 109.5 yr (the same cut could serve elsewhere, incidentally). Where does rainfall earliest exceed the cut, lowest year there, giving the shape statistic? 106 yr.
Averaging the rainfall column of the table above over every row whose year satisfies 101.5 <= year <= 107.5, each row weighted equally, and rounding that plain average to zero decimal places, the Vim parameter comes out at 130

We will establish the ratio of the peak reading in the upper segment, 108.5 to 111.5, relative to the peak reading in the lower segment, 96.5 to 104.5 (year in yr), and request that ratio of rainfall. 1.00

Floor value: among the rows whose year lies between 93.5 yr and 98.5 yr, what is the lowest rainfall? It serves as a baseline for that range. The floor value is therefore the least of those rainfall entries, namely 104.9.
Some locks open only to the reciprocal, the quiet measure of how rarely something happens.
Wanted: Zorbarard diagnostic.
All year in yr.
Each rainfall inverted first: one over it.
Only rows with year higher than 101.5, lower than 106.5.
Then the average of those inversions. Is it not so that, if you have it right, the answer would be 0.0078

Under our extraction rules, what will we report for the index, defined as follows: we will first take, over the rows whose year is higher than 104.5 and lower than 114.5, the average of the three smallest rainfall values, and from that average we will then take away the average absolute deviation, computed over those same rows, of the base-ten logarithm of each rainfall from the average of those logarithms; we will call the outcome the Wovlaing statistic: 130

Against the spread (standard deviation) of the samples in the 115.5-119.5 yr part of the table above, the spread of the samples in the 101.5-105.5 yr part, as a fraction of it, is 2.9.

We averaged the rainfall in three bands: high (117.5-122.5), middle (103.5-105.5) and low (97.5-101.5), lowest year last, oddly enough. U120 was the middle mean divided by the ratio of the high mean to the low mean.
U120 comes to 107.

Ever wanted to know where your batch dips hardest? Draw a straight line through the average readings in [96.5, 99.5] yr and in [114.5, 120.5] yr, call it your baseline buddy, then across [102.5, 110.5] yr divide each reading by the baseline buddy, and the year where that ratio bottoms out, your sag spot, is 110 yr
